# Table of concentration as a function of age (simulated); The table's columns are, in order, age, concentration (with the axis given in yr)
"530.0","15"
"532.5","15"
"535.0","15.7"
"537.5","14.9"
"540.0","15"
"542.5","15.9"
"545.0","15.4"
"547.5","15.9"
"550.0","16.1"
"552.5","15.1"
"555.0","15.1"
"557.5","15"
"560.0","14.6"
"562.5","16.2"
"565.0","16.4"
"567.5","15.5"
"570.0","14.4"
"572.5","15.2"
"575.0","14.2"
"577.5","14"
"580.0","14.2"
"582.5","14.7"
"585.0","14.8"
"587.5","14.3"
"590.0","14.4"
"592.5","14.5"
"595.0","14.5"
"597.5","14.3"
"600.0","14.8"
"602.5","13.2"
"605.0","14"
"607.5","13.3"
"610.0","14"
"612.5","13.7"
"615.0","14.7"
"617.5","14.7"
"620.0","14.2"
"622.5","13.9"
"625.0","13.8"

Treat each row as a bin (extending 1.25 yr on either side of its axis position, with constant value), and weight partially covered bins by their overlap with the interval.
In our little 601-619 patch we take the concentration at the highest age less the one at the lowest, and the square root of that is 1.22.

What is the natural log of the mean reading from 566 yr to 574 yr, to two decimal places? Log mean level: 2.71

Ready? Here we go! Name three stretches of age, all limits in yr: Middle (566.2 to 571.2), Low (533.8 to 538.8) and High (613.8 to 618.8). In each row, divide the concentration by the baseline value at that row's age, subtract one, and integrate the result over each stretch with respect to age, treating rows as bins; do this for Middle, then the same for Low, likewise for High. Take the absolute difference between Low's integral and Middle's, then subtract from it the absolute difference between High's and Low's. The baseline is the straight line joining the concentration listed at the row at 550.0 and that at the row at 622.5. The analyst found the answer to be -0.40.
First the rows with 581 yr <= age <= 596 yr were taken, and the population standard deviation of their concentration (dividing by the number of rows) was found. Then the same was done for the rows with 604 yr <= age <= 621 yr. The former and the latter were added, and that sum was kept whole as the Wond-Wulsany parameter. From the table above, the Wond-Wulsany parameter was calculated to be 0.64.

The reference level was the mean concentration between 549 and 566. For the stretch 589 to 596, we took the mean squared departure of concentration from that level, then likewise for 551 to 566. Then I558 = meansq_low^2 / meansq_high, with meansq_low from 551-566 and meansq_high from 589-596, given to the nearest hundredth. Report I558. 0.19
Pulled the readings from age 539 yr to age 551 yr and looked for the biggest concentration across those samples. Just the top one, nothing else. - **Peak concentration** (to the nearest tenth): 16.1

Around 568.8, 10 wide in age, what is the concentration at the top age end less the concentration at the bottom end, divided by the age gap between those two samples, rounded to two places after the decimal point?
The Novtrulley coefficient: -0.16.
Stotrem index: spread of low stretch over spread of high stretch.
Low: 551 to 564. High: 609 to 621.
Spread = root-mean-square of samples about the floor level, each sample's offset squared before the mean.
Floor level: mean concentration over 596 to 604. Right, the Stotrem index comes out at 2.9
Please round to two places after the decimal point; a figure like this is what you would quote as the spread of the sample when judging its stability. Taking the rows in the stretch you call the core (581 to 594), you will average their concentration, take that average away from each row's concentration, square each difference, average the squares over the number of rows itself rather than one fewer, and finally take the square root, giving 0.19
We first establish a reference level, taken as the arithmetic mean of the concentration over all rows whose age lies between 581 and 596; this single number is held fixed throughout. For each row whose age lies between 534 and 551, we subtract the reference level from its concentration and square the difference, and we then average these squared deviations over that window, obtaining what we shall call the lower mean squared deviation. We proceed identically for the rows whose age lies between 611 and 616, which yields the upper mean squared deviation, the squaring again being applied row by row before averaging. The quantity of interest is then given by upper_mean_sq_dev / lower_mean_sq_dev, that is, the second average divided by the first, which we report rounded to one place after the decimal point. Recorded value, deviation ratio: 0.3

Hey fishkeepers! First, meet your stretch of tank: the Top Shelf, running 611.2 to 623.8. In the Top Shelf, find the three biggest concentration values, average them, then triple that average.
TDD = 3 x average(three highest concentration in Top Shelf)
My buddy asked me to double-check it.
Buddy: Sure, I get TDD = 43.6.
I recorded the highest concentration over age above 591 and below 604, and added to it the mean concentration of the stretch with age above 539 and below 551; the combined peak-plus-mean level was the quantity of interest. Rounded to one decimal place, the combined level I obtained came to 30.5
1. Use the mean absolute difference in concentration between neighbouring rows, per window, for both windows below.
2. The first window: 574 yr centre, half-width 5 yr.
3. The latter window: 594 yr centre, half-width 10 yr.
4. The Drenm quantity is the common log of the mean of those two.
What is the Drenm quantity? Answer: -0.26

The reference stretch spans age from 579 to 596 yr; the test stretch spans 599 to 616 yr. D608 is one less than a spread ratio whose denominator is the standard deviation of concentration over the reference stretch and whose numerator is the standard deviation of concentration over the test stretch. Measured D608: 1.9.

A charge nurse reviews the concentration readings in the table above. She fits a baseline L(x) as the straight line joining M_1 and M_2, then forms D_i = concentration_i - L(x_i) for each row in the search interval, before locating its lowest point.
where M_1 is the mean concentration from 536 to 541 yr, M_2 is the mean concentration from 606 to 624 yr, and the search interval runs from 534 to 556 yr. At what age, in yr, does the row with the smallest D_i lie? 537.5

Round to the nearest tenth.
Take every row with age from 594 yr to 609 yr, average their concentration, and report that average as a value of 14.0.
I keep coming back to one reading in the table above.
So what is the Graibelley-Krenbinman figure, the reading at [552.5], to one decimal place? 15.1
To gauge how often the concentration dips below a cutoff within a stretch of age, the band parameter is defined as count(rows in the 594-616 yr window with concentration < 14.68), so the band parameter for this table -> 7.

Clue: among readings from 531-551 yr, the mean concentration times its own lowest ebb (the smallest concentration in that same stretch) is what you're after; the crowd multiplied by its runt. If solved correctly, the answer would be 231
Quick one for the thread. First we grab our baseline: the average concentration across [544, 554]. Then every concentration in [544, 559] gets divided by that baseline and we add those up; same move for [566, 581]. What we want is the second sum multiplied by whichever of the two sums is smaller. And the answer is 31.4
